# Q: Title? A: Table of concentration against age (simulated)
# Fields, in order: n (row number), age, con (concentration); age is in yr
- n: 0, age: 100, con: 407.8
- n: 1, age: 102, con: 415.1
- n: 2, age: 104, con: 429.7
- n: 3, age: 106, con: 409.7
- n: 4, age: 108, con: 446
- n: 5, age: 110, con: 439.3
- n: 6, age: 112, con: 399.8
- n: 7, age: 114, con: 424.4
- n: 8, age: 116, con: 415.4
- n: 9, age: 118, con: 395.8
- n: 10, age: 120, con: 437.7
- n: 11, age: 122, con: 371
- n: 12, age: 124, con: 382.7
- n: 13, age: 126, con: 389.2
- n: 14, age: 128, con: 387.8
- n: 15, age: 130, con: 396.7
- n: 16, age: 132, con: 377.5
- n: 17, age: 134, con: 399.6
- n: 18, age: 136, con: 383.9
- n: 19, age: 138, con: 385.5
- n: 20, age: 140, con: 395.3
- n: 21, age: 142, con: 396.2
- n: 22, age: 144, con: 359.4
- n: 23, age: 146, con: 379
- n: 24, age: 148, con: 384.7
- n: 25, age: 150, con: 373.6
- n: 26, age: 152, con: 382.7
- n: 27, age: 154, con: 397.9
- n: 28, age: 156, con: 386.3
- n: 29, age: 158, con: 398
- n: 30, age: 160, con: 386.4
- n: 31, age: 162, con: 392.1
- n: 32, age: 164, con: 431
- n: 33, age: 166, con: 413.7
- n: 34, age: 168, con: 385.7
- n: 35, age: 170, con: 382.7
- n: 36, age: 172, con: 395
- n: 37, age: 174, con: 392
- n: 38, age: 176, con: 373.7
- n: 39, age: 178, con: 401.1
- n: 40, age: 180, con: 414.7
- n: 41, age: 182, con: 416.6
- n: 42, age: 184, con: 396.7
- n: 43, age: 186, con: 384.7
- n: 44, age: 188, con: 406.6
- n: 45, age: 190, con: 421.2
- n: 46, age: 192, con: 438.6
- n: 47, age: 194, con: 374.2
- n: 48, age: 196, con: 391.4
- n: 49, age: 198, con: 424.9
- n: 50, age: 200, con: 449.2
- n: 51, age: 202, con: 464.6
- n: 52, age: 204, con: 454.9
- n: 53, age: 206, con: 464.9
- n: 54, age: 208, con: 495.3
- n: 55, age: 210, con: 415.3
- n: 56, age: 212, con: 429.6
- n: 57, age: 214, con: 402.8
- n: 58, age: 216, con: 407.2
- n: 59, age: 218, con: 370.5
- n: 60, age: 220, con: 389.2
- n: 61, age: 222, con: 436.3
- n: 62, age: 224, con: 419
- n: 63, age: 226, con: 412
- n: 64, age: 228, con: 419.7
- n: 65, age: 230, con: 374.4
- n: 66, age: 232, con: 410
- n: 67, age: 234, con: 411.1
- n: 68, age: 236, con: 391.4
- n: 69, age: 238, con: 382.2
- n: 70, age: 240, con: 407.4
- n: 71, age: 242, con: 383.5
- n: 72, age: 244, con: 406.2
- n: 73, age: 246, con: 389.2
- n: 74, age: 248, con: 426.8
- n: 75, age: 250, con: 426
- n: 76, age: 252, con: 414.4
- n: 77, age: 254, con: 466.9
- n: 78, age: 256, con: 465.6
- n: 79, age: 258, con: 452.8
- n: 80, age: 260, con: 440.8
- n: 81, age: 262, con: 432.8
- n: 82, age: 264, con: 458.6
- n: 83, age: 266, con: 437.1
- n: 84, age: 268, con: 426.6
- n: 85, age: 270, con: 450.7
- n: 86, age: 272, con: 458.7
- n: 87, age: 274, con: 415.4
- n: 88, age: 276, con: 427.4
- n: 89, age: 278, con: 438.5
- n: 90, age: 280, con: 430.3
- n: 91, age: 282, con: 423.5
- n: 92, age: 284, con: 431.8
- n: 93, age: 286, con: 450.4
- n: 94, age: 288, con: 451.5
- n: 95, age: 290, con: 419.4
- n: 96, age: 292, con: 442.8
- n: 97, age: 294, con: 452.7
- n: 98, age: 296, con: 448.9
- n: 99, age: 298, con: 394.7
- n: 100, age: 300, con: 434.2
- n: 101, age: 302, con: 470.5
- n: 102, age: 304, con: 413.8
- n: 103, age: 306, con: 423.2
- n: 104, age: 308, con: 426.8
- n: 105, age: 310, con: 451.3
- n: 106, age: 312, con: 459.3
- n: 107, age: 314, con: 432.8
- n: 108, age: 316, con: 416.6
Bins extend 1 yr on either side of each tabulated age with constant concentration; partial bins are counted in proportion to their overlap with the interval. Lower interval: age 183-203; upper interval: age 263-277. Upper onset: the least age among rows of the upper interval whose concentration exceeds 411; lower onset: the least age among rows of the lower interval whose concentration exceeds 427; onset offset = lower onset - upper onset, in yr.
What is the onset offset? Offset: -72 yr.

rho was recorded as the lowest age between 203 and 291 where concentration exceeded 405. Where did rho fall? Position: 204 yr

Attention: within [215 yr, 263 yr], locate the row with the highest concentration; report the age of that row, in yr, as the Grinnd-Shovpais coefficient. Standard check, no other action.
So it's 254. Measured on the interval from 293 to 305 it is 302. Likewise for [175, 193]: 192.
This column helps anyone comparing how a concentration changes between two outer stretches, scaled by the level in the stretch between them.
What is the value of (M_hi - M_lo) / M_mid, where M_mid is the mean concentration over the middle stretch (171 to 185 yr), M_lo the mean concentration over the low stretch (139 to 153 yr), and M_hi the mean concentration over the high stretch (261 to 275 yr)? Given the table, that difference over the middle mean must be 0.15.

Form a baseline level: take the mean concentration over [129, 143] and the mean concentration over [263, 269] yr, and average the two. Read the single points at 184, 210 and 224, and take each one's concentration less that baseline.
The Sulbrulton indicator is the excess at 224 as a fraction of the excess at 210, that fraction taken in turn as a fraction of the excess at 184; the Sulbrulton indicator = 0.41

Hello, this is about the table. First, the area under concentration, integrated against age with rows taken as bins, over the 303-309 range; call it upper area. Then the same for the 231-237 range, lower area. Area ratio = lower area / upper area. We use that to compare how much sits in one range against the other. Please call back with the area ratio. 0.96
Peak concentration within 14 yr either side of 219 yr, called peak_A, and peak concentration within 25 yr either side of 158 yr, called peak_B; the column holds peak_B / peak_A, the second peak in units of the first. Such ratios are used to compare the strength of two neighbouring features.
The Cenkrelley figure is 0.87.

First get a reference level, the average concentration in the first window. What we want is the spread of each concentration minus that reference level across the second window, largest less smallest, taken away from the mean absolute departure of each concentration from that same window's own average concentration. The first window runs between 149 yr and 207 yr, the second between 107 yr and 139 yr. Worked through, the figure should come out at -56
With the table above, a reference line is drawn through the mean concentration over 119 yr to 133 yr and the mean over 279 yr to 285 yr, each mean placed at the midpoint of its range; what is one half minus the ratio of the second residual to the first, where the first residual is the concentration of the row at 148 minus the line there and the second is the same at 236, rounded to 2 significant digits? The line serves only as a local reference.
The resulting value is -1.6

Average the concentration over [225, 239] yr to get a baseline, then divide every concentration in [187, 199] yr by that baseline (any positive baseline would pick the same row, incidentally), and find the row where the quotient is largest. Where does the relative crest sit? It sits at 192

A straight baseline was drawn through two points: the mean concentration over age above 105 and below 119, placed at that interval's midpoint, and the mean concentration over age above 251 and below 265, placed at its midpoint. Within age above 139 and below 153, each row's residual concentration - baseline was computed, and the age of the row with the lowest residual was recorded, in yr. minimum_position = 144 yr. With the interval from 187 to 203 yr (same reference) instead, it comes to 194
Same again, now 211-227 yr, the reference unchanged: 218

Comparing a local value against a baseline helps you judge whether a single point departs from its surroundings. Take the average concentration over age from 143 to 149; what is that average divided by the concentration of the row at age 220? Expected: 0.96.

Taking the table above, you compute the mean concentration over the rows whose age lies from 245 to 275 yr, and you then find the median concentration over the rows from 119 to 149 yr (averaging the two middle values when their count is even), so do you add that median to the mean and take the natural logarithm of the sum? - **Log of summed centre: 6.71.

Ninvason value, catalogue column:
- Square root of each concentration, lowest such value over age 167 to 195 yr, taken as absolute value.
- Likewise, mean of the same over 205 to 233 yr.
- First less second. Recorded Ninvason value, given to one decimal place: -1.1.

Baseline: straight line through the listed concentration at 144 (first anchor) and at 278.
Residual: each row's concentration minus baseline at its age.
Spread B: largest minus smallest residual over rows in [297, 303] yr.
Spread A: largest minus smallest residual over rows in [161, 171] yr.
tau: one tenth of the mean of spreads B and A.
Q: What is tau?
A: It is 6.3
